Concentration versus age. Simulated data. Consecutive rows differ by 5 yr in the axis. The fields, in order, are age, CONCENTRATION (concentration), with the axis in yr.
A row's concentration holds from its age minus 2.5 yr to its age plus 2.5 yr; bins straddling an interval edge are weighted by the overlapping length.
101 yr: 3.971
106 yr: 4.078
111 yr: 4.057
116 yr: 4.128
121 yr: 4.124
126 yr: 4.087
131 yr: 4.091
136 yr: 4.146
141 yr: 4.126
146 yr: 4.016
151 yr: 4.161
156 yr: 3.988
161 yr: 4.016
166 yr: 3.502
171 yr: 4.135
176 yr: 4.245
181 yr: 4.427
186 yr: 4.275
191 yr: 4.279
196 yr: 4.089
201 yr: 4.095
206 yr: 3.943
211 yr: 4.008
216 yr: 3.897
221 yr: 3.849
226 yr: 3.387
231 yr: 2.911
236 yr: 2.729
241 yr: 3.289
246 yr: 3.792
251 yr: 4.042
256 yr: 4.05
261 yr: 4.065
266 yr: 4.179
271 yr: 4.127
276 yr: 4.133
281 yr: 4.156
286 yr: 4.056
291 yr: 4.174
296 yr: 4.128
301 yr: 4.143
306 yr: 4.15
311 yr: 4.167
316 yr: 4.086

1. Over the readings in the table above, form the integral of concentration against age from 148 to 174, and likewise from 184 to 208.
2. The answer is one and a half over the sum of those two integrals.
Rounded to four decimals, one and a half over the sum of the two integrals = 0.0074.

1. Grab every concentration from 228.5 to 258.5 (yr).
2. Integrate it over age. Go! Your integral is 104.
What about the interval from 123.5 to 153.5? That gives 123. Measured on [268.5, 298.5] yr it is 124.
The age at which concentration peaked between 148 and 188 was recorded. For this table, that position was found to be 181 yr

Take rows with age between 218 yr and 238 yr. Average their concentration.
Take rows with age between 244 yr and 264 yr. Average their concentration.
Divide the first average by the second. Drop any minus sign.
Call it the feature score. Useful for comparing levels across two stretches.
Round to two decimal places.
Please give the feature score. 0.81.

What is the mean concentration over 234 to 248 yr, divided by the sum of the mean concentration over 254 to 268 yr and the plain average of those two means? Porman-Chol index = 0.420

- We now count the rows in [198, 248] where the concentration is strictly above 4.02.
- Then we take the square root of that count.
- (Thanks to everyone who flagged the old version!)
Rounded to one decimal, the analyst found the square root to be 1.0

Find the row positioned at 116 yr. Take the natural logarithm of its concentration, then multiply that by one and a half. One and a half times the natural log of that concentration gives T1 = 2.13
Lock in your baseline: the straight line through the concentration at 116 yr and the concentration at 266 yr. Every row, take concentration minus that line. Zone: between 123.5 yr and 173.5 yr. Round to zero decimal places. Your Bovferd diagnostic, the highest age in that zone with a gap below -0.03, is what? 166 yr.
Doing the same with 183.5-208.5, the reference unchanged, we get 206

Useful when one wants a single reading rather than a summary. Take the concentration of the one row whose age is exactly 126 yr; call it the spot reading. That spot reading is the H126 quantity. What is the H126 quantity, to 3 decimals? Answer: 4.087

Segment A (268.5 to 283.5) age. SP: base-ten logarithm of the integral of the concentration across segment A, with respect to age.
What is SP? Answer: 1.79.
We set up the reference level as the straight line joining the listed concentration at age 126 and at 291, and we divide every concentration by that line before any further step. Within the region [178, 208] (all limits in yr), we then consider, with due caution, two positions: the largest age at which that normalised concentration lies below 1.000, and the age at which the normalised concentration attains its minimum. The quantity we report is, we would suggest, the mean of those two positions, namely 206.0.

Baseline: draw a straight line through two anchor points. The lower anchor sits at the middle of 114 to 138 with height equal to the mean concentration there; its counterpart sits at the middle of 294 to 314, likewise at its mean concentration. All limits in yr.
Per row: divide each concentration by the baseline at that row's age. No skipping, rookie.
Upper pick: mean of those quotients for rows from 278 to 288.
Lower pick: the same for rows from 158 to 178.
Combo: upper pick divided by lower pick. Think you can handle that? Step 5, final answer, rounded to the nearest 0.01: 1.03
